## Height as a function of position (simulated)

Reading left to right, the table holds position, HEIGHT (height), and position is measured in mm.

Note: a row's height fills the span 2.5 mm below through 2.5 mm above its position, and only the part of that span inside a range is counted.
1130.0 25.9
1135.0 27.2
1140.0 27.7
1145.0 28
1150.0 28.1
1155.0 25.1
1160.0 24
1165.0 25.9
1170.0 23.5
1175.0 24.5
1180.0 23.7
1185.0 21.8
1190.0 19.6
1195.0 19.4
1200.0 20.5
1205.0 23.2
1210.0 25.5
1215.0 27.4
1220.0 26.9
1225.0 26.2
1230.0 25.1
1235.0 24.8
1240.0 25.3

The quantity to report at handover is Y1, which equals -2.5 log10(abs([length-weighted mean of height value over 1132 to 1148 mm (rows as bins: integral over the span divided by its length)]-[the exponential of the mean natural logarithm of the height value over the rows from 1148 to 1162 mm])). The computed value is -0.71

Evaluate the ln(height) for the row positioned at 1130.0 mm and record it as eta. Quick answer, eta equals 3.25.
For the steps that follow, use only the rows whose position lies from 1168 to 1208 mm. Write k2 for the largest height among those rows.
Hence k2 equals 24.5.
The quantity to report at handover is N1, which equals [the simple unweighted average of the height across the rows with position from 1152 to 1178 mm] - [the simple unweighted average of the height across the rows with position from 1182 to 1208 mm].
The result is 3.7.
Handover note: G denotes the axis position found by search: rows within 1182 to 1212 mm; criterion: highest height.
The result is 1210.0 mm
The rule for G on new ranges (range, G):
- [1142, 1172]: 1150.0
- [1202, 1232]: 1215.0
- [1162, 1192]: 1165.0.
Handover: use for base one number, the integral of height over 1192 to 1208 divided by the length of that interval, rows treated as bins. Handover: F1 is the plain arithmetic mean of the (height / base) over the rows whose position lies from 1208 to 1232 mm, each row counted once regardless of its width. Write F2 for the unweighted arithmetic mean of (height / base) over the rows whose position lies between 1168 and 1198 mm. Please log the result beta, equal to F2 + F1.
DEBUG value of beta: 2.29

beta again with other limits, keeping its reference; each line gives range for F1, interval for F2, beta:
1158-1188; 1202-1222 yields 2.35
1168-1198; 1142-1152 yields 2.37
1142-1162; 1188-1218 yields 2.31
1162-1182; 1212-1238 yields 2.39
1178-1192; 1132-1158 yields 2.32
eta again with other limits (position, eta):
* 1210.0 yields 3.24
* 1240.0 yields 3.23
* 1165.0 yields 3.25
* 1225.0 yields 3.27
